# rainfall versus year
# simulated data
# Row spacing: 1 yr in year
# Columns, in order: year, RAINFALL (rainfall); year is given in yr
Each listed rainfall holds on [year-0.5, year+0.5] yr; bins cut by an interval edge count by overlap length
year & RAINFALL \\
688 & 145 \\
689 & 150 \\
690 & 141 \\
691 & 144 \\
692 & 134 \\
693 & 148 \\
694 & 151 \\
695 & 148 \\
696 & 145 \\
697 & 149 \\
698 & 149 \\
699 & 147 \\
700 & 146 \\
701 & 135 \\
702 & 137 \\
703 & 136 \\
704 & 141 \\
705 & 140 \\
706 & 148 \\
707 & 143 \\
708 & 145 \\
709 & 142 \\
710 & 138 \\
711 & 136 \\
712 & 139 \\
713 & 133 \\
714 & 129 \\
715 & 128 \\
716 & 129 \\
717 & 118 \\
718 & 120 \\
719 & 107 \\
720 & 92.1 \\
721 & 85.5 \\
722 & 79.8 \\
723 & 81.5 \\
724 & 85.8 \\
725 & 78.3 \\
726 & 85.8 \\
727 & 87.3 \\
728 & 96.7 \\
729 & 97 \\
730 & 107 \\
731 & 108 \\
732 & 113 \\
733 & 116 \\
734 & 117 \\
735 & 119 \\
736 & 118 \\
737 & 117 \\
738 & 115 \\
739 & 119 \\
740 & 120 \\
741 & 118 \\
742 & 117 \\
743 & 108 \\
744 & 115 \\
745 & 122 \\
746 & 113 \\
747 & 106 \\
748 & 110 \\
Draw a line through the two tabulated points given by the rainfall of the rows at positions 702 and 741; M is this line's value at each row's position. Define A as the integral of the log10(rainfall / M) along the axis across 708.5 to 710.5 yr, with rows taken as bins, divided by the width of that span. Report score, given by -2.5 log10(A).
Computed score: 4.2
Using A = 0.021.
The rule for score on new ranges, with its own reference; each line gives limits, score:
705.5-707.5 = 3.7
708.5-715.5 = 5.1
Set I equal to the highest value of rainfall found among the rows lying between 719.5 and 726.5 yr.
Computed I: 92.1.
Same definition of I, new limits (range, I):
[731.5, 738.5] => 119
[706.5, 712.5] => 145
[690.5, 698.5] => 151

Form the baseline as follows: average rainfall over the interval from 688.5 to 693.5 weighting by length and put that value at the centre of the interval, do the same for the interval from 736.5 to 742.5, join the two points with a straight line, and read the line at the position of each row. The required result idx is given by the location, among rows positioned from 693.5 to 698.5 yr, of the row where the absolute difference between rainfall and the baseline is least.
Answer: 696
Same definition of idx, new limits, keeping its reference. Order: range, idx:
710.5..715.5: 713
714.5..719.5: 716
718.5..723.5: 719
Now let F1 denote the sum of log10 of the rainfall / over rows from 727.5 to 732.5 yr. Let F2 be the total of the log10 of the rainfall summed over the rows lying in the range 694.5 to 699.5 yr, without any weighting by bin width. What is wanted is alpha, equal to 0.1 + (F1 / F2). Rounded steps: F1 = 10.1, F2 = 10.8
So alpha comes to 1.03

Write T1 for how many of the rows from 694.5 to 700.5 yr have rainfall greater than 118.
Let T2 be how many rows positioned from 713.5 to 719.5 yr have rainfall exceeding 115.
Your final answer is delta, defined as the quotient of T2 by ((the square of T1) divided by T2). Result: 0.7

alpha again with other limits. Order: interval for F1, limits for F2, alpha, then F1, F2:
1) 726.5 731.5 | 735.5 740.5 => 1.06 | 10.0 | 10.4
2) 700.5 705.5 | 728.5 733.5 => 1.15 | 10.7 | 10.2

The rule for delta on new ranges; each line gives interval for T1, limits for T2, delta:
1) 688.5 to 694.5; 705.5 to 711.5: 1.0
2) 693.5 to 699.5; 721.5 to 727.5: 0.0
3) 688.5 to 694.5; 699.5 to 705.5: 1.0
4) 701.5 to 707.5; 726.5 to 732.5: 0.0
